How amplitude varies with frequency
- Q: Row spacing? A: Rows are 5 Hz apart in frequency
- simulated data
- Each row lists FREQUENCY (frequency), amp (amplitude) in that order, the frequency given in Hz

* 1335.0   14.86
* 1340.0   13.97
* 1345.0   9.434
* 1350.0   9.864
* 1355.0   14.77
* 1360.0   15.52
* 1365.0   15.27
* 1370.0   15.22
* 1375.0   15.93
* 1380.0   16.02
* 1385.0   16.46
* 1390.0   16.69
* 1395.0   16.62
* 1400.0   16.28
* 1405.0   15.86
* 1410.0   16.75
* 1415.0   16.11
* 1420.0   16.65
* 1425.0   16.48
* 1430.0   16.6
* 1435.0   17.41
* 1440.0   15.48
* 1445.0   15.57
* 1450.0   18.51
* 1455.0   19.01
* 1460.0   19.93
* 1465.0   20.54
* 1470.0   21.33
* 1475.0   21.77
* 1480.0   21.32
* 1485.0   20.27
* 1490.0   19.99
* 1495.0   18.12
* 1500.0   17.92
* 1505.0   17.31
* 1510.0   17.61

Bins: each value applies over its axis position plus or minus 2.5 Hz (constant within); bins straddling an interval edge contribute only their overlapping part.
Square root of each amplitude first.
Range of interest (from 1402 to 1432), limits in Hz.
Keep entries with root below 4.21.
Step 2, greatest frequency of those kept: 1430.0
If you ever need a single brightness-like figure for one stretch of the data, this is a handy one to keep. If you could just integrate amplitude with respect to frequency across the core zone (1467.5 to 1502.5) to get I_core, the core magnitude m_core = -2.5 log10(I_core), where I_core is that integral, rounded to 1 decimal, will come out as -7.1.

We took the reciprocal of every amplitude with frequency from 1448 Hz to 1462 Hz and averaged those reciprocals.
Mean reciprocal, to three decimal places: 0.052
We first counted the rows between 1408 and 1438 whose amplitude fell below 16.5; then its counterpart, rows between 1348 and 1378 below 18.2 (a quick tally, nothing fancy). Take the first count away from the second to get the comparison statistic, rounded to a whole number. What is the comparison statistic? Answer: 4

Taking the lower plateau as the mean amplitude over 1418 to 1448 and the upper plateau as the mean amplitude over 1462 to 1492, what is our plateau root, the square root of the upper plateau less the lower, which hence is 2.1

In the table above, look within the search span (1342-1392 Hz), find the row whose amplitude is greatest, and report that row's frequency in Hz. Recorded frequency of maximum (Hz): 1390.0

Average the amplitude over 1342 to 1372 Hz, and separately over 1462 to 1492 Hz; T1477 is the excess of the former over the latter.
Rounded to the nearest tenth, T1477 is -7.5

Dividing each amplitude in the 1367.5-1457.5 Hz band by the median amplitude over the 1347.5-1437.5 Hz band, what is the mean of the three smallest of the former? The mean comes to 0.95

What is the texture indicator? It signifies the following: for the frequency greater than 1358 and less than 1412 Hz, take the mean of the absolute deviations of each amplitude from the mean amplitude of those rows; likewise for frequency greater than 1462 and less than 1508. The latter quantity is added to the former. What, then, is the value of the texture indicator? 1.8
